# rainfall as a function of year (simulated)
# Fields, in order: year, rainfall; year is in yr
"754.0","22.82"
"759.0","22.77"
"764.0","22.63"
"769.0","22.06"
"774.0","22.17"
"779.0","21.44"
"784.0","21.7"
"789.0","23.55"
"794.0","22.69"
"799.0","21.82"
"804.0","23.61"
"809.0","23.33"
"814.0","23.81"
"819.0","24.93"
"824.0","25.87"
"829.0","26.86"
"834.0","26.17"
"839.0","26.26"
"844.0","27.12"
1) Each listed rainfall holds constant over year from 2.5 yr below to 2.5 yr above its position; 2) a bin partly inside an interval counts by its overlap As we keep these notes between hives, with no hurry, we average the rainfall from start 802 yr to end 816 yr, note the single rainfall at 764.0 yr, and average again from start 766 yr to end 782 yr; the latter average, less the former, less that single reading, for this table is -24.3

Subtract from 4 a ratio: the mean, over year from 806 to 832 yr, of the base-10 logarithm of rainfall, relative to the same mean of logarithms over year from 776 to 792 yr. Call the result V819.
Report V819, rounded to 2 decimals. 2.96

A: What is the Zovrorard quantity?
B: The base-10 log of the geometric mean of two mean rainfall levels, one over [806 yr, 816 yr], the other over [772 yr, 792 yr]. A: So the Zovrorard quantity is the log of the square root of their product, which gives 1.360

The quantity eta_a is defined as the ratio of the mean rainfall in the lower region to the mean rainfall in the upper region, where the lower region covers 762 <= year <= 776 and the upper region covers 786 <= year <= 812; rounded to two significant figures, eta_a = 0.97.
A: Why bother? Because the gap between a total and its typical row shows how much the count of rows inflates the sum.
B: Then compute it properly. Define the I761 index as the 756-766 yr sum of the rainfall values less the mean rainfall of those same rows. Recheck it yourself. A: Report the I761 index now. 23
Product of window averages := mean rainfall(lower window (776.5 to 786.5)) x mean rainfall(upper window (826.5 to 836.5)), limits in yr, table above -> 572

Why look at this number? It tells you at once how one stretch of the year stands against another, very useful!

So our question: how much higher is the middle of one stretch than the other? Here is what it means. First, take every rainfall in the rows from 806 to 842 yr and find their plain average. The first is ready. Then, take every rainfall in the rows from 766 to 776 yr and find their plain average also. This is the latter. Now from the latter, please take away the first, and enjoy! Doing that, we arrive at -3.2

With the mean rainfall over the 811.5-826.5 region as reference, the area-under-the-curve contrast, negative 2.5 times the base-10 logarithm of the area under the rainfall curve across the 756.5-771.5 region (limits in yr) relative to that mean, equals -2.83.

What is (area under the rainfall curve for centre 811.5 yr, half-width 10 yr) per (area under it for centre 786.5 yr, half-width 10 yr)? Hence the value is 1.07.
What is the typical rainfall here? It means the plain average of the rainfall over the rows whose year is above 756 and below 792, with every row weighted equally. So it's 22.3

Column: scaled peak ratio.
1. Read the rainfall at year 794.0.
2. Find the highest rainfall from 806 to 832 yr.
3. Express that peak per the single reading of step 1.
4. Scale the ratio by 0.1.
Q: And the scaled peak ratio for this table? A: 0.118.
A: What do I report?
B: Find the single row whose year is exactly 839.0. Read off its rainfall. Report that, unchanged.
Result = 26.26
